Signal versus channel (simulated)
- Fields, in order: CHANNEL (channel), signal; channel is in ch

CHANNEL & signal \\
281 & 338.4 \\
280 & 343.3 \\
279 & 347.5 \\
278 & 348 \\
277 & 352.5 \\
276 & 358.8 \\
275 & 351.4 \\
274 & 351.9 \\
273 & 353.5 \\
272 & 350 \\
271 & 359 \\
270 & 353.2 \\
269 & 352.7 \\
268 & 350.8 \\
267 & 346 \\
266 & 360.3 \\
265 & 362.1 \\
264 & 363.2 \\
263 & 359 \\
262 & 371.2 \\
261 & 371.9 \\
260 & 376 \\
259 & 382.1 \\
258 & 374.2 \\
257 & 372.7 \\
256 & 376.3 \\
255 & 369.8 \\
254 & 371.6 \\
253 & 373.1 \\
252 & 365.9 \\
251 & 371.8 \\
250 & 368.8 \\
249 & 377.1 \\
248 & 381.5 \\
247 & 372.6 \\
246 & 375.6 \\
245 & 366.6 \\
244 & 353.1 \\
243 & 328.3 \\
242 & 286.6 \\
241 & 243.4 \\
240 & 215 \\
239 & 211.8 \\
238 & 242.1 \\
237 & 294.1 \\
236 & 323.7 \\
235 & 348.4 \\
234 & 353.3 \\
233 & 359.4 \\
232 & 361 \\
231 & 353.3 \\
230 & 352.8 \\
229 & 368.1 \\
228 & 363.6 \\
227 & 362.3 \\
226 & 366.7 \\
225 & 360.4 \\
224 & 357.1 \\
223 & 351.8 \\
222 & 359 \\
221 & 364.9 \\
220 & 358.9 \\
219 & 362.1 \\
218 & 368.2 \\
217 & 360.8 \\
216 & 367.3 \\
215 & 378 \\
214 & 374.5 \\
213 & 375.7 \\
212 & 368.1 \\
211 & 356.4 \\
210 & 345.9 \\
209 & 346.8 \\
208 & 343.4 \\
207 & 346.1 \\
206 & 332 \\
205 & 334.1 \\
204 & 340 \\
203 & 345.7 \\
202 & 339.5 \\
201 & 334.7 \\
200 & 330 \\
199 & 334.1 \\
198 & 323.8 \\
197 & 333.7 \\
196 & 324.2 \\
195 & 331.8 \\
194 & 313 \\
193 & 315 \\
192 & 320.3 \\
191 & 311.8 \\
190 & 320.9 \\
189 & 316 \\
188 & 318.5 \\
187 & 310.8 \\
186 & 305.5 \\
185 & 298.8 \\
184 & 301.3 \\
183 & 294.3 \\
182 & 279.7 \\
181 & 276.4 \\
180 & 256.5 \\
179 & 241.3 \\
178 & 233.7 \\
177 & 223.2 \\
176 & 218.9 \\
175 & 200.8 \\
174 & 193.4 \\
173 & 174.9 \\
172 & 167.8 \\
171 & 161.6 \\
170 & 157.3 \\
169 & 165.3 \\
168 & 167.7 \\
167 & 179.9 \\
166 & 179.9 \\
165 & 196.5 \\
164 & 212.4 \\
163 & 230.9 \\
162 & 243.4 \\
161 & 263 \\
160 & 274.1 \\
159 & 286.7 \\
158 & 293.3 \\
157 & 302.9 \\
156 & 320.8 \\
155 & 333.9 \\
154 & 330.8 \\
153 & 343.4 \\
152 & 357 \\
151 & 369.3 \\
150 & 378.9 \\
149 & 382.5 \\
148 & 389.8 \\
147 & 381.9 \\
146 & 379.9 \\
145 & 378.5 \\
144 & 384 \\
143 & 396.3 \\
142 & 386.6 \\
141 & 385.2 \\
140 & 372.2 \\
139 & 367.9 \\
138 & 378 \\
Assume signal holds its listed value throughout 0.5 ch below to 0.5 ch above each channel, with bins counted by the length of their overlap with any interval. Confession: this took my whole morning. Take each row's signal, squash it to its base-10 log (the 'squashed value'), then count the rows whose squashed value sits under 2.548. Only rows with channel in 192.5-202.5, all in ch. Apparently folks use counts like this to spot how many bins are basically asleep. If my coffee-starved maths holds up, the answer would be 10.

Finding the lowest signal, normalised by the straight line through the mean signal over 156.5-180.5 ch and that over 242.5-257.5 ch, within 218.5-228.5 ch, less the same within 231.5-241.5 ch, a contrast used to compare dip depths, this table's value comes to 0.50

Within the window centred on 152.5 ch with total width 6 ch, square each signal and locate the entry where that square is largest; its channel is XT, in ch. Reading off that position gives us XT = 150 ch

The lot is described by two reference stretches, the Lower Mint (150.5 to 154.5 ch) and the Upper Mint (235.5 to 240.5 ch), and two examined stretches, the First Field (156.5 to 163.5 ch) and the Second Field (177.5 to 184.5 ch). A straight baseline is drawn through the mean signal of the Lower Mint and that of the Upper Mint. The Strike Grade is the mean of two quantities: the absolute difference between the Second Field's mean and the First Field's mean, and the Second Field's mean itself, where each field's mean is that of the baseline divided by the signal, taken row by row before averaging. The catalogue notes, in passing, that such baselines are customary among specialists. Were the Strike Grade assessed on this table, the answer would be 0.64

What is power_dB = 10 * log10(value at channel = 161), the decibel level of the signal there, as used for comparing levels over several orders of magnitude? 24.2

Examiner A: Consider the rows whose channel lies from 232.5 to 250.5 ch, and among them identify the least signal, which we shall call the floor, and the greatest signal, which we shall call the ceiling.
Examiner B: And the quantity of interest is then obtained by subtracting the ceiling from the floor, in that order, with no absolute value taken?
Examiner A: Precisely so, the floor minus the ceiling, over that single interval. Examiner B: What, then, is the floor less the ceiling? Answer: -170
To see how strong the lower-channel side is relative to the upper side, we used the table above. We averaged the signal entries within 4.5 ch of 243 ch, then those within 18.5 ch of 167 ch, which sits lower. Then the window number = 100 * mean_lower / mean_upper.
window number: 84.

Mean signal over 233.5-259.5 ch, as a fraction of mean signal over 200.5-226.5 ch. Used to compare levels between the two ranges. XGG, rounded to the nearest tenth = 1.0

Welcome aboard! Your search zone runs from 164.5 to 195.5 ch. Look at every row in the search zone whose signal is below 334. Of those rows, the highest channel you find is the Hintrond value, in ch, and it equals 195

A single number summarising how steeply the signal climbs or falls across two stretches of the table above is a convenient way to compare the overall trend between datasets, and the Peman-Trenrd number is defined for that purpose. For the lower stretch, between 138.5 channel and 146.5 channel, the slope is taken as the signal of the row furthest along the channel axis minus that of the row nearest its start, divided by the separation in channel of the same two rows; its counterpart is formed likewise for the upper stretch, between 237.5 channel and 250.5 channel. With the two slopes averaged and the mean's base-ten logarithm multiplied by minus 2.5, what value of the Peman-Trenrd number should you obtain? -2.0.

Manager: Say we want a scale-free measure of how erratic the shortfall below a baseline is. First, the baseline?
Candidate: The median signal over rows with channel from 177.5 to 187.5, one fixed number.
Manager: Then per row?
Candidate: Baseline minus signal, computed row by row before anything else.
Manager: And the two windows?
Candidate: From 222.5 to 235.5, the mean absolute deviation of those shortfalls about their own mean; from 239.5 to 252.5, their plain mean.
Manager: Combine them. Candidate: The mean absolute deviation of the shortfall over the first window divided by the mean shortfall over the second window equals -0.10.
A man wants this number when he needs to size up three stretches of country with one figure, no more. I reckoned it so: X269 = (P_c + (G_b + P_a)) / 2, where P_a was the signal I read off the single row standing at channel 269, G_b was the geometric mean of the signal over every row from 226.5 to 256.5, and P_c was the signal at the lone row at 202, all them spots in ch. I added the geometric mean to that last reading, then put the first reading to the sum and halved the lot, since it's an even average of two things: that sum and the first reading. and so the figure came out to 514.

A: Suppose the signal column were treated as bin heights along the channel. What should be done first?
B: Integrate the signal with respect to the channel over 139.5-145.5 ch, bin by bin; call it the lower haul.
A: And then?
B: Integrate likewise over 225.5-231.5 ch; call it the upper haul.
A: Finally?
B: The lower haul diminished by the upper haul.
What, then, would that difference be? 136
